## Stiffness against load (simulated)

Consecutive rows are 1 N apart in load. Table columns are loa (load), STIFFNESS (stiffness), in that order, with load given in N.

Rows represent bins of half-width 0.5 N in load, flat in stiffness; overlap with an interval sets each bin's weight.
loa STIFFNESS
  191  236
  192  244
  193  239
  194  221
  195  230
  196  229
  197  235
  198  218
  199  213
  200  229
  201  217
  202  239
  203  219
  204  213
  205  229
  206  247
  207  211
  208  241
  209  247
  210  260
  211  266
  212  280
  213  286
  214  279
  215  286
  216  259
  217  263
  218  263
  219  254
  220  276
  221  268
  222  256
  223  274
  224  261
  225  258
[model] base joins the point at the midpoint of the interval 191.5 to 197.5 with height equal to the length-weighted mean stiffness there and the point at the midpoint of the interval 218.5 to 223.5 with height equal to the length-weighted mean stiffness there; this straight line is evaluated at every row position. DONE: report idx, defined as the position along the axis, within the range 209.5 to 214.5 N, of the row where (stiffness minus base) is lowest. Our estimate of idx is 210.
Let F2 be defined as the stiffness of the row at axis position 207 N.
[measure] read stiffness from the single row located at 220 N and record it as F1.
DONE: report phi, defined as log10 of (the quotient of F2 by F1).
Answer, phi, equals -0.12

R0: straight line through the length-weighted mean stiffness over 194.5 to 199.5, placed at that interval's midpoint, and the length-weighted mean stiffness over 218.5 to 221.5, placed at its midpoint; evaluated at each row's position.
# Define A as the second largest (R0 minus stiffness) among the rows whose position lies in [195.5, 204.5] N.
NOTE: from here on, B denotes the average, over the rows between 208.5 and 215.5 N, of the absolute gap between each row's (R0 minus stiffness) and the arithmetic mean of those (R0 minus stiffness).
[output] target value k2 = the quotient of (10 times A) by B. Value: 18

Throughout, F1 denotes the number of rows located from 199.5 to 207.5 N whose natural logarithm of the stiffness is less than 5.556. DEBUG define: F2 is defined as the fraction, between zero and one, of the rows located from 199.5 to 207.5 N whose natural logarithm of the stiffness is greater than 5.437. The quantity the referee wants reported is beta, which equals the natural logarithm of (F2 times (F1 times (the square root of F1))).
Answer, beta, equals 1.7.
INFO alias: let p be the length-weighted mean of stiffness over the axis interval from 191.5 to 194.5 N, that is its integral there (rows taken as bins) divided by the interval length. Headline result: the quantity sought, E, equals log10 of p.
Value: 2.37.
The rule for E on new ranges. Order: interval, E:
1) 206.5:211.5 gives 2.39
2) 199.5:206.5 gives 2.36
